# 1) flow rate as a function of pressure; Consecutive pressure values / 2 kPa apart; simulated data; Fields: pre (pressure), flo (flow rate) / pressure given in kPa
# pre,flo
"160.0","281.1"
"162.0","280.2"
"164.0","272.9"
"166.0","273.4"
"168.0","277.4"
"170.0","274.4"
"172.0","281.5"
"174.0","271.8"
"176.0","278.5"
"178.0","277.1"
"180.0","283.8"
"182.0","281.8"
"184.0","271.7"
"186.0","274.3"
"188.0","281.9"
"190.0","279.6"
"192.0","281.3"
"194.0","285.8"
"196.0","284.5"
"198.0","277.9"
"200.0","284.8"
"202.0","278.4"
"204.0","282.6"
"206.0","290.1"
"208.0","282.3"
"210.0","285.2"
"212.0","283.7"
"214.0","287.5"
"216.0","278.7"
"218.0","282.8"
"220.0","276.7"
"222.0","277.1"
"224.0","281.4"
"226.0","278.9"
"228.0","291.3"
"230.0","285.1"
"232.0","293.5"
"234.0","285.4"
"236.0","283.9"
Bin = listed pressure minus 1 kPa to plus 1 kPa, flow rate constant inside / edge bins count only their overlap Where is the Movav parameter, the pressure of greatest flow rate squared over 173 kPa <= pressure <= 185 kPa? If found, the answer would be 180.0 kPa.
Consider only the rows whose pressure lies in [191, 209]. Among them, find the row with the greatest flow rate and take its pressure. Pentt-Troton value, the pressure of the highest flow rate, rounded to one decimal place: 206.0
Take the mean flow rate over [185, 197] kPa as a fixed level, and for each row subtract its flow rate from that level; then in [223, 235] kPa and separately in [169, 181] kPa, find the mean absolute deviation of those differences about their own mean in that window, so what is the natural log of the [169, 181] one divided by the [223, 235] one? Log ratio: -0.23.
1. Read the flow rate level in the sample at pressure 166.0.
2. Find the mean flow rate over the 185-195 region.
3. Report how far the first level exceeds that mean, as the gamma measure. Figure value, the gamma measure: -7.2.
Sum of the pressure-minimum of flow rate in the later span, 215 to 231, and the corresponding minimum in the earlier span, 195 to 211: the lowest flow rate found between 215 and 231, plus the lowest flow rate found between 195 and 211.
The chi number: 554.6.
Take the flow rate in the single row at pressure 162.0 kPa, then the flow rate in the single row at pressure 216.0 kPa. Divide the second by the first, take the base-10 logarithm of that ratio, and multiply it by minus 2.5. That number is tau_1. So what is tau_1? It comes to 0.01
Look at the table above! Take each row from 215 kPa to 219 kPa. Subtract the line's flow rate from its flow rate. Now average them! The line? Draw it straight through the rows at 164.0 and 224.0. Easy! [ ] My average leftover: 0.3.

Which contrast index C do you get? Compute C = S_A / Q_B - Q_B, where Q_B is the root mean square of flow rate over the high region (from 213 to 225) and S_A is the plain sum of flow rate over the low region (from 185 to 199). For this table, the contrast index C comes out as -274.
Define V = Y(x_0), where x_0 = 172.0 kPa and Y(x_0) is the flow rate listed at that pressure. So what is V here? 281.5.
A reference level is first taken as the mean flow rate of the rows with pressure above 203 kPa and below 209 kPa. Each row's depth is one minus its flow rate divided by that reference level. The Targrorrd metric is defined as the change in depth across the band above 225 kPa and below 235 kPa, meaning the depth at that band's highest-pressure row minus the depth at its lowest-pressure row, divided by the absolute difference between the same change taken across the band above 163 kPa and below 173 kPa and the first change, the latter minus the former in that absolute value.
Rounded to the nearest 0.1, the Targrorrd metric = -3.1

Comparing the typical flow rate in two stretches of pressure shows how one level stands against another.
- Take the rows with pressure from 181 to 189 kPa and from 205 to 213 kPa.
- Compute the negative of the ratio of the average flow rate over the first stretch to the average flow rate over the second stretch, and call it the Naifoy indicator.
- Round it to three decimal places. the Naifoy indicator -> -0.972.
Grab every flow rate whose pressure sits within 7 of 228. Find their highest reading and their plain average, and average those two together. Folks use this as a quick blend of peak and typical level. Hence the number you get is 289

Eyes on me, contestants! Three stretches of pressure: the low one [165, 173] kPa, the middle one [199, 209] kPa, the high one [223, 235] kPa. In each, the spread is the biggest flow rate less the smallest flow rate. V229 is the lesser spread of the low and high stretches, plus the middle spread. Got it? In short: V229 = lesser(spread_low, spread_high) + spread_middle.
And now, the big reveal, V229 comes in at 20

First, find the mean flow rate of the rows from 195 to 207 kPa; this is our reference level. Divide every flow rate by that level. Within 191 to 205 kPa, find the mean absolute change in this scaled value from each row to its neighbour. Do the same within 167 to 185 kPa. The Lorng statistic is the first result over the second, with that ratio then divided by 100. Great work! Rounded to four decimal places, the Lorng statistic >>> 0.0085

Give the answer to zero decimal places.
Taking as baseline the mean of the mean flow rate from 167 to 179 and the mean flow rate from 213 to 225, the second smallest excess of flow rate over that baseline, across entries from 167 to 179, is -4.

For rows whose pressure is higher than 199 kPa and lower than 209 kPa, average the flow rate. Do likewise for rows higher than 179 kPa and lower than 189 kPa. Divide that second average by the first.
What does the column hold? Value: 0.983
